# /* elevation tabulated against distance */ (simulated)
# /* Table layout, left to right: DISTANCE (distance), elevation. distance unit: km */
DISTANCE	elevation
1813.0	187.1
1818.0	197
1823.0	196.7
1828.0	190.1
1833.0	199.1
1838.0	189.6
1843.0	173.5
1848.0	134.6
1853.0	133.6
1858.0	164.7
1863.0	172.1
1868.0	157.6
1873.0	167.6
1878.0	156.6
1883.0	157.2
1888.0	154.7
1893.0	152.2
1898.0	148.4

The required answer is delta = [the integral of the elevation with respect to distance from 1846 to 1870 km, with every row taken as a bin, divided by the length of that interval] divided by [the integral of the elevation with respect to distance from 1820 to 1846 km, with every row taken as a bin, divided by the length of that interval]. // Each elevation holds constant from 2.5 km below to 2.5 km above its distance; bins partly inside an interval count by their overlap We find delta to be 0.8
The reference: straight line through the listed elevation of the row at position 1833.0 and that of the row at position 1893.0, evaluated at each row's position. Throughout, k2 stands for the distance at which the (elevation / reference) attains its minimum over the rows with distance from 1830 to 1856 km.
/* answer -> 1848.0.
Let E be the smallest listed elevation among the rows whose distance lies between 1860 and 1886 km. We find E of 156.6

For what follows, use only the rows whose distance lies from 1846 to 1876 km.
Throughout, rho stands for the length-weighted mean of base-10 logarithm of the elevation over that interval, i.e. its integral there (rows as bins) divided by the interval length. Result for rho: 2.19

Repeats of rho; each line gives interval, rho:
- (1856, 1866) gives 2.23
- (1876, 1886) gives 2.20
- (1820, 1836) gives 2.29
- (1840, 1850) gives 2.19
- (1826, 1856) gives 2.22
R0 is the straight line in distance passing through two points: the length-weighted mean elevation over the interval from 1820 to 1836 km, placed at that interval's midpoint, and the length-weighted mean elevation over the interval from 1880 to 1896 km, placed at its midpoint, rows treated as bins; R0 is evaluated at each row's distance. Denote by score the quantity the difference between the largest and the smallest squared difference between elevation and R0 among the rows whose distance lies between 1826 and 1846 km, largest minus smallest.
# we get 131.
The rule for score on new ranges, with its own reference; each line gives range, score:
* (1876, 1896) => 22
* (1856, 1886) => 110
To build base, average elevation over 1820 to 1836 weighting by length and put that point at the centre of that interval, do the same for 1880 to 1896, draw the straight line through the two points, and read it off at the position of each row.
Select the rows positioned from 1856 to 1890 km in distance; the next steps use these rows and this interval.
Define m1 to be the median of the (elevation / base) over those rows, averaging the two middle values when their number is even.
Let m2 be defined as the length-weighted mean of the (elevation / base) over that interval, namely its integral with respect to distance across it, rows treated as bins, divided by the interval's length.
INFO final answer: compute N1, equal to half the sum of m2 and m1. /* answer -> 0.99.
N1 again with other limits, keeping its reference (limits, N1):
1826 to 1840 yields 1.01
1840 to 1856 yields 0.78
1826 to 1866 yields 0.94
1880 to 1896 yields 1.00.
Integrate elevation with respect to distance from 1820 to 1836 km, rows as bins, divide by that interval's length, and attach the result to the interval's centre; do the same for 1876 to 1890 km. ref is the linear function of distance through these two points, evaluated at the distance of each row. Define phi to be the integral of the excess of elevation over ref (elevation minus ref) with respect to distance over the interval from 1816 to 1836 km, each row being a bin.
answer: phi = -21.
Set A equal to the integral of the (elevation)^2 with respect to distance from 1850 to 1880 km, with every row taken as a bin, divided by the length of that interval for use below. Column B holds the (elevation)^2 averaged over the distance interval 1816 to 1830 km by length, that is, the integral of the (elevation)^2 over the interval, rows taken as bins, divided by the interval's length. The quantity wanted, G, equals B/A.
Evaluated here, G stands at 1.5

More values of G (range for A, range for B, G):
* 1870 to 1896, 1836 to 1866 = 1.1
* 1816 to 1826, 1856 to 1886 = 0.7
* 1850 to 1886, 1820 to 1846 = 1.4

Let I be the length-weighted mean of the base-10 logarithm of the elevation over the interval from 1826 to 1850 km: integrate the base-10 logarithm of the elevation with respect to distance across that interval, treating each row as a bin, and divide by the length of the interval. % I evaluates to 2.25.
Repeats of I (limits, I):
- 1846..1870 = 2.18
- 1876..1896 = 2.19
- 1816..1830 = 2.29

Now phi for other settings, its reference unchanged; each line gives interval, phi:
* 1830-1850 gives -222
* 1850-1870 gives -322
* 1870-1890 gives 15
